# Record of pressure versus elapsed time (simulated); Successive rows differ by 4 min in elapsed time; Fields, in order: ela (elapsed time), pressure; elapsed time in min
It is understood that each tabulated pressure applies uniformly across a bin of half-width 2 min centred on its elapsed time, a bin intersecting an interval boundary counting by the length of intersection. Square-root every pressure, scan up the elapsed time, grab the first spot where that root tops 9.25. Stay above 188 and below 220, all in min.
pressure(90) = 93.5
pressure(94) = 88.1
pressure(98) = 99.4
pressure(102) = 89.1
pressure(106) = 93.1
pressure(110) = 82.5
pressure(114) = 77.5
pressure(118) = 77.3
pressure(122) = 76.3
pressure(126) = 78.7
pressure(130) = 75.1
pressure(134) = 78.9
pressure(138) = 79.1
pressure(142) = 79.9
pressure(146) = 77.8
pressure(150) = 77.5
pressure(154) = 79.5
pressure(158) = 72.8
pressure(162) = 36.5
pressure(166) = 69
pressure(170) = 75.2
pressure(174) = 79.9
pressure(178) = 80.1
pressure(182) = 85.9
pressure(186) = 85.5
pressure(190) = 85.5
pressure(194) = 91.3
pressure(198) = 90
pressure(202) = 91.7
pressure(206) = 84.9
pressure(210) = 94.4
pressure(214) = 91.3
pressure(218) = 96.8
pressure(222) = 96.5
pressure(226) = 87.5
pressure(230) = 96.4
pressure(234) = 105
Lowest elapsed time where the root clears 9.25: 194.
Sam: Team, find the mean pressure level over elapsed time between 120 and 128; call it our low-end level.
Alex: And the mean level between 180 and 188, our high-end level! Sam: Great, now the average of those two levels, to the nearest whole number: 82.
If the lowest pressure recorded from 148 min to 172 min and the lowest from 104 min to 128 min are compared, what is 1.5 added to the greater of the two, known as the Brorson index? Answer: 78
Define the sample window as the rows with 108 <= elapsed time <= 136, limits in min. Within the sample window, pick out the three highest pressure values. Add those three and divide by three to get 80.0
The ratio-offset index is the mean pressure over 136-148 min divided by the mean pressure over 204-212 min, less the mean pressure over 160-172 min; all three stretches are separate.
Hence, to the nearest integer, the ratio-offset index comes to -59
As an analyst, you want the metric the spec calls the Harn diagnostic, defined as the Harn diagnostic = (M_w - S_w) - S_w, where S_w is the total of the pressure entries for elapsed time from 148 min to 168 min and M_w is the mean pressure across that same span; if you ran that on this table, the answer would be -604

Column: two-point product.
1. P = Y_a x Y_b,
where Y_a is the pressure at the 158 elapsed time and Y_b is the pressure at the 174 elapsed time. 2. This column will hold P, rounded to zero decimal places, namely 5817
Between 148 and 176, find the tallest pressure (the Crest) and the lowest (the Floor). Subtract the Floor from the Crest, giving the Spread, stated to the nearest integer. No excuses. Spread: 43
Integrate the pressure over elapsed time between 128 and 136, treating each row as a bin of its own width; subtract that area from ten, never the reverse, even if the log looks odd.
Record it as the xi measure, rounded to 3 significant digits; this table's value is -606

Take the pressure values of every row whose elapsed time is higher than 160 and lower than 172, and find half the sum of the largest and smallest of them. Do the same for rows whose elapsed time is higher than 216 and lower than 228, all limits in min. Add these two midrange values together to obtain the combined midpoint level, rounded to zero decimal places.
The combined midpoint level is 148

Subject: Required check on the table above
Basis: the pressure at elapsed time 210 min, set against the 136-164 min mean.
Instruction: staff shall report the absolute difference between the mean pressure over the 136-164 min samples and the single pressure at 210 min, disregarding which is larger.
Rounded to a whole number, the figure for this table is 23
